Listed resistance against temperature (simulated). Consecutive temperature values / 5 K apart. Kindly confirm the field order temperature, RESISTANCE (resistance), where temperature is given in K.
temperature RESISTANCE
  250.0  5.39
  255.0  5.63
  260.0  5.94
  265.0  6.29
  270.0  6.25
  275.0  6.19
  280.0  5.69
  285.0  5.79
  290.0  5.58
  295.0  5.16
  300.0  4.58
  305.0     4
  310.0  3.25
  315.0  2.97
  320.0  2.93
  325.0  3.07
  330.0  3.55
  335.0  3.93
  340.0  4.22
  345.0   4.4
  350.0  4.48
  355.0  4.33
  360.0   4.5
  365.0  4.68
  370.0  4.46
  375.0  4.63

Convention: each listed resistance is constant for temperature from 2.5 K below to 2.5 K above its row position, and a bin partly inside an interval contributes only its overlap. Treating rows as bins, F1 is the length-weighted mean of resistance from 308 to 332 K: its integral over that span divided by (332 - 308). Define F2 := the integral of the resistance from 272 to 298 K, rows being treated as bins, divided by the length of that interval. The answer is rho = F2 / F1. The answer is 1.8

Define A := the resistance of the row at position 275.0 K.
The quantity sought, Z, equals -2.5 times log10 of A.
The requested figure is -2.0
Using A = 6.19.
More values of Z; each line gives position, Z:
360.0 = -1.6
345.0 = -1.6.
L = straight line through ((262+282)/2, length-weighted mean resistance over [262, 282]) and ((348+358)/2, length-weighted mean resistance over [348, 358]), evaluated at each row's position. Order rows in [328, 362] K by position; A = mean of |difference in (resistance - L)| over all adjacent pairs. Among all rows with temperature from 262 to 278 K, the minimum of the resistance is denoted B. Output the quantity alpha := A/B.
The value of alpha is 0.045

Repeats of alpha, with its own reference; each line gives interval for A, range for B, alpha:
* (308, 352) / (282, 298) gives 0.059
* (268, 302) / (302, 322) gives 0.088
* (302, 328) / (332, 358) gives 0.072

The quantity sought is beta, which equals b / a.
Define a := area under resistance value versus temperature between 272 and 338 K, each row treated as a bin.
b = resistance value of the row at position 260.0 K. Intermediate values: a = 289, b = 5.94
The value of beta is 0.021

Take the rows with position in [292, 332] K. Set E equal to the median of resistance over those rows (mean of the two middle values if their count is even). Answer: 3.4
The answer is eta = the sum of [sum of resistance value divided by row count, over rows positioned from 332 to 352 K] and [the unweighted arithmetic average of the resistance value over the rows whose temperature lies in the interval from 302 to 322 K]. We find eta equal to 7.5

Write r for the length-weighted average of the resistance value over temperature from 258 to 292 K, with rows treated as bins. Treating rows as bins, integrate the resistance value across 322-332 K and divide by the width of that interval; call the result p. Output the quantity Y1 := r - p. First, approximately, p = 3.3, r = 6.0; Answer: 2.7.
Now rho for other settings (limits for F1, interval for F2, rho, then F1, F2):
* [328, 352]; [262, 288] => 1.5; 4.1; 6.0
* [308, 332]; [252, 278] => 1.9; 3.1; 6.0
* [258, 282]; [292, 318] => 0.7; 6.1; 4.0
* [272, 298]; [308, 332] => 0.6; 5.7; 3.1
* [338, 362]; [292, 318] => 0.9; 4.4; 4.0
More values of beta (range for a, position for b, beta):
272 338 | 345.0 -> 0.015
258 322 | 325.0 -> 0.010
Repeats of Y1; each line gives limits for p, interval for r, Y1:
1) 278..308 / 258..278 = 1.1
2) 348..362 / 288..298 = 0.9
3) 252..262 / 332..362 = -1.5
